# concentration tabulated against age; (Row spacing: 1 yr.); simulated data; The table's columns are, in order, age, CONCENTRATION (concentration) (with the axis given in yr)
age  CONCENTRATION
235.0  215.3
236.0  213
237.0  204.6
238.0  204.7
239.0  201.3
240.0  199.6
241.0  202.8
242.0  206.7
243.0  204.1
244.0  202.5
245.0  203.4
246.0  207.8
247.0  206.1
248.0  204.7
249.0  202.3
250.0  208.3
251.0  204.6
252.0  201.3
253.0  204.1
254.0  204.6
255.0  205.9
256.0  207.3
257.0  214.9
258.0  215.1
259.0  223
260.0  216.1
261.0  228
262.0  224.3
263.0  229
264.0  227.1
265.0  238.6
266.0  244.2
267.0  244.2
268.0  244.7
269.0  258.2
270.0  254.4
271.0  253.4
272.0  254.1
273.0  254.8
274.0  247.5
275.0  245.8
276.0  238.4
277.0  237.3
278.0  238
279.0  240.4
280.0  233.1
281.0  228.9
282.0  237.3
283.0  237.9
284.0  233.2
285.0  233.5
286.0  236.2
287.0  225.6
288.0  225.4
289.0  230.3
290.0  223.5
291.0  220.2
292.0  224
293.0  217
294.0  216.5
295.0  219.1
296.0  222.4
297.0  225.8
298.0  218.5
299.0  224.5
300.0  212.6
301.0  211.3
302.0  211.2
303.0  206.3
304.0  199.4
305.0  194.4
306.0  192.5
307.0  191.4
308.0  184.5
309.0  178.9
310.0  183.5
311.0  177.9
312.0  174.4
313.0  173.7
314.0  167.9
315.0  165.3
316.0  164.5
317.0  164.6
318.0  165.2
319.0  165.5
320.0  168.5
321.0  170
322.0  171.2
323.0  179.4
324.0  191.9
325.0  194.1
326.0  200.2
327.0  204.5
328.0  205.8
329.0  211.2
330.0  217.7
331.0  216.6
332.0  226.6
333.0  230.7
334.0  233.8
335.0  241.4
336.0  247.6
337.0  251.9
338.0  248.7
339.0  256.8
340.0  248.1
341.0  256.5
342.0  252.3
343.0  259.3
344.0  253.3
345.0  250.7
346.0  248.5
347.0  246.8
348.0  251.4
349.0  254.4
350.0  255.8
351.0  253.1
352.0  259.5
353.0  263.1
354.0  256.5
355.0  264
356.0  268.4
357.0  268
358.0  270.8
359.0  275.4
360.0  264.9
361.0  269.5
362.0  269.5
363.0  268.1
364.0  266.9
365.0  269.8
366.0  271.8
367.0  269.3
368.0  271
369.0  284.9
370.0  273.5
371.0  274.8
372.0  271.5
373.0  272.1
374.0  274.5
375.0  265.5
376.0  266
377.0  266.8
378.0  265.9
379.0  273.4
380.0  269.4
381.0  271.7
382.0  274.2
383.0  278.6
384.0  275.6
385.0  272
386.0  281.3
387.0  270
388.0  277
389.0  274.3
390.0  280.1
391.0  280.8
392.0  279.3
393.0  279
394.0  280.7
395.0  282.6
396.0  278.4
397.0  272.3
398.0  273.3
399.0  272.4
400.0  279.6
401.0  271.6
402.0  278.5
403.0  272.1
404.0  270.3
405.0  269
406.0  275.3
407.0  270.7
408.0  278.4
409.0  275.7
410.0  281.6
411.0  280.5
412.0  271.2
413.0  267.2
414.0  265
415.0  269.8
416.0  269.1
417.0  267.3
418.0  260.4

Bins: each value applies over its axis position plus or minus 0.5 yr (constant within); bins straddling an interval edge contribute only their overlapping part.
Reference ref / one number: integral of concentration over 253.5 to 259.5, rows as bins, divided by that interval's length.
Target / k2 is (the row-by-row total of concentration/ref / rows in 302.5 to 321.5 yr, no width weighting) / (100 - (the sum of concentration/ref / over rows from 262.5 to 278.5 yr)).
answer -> 0.20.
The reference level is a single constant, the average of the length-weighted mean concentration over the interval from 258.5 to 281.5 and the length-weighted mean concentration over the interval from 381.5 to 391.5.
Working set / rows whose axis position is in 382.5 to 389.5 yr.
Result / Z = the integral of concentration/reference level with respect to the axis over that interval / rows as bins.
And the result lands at 7.5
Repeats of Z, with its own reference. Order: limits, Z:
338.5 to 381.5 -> 44.1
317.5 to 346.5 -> 24.7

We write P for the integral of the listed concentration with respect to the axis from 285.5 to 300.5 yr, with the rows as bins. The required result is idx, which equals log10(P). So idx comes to 3.52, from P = 3342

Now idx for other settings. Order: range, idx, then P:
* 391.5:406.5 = 3.62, 4134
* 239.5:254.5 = 3.49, 3063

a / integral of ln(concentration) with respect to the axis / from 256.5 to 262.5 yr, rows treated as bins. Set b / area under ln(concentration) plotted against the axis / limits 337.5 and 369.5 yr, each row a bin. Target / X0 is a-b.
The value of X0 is -146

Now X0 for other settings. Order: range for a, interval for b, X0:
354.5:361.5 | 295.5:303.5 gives -4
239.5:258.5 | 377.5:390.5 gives 28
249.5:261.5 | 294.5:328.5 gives -114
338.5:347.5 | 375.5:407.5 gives -130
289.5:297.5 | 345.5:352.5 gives 4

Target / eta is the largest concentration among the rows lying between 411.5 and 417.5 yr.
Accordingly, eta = 271.2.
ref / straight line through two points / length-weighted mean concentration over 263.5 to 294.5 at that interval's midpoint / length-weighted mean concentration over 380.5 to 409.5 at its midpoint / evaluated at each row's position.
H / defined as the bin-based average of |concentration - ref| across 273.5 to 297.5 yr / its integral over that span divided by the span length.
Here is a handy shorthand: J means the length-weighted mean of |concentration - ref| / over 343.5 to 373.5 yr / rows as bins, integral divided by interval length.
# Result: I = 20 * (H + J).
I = 336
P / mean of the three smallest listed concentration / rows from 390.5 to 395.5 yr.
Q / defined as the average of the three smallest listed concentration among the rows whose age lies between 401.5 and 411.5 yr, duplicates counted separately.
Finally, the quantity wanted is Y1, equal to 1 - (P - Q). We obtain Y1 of -9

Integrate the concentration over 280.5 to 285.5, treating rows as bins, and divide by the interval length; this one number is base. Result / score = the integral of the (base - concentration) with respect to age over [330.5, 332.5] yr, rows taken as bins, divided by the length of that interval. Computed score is 13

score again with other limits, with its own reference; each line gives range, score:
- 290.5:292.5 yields 12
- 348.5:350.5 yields -21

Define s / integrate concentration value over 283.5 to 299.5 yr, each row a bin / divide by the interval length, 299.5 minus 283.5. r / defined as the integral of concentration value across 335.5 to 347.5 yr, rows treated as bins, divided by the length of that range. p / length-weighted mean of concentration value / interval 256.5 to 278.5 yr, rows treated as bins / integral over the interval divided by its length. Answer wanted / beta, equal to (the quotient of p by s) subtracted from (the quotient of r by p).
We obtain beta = 0.00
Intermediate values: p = 238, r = 252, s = 225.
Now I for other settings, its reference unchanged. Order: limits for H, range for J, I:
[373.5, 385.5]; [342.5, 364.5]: 174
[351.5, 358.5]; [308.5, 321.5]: 1645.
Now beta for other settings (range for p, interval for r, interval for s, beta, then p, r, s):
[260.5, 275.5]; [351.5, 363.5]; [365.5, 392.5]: 0.21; 243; 266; 274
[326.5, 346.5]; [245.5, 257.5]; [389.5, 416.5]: 0.00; 238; 206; 275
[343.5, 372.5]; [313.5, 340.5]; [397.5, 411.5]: -0.19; 264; 204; 275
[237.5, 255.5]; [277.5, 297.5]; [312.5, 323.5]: -0.09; 204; 228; 169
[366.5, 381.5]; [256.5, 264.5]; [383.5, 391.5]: -0.16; 271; 222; 276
